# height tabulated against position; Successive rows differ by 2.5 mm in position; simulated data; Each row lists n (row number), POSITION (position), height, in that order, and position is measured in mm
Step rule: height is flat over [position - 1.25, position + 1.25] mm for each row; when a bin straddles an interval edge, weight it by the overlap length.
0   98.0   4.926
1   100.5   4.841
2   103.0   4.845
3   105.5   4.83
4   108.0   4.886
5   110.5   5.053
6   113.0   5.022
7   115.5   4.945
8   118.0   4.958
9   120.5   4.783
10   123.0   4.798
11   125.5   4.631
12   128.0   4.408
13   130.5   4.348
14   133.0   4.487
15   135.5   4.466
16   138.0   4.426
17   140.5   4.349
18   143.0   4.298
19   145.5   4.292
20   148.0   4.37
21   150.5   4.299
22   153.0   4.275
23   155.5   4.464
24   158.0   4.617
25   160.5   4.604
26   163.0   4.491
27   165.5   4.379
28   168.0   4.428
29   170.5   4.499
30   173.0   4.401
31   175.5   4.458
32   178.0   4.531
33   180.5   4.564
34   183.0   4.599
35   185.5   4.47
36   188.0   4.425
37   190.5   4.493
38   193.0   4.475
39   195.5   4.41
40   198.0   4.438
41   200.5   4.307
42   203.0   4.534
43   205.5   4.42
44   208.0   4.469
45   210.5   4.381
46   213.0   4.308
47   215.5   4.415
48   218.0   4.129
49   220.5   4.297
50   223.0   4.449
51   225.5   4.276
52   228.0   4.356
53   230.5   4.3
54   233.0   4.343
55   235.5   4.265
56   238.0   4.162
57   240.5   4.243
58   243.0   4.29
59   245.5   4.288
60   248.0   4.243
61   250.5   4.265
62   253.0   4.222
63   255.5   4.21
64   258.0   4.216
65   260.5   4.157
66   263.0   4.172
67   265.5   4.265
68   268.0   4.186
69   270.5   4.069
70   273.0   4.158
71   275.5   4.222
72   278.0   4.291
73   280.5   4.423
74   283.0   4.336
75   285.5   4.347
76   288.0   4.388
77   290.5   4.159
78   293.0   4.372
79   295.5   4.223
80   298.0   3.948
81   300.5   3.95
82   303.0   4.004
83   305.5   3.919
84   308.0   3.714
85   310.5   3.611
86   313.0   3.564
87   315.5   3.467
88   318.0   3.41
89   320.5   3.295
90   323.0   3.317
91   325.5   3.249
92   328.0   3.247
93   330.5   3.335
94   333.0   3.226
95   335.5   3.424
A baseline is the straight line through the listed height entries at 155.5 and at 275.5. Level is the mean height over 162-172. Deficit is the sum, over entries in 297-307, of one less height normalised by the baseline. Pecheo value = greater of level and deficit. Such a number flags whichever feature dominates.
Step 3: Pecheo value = 4.45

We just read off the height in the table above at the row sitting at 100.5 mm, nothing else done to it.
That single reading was 4.841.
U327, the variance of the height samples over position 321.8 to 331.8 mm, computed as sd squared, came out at 0.002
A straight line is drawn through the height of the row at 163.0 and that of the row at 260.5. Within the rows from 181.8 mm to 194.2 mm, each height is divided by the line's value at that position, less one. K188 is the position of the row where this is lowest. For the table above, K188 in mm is 188.0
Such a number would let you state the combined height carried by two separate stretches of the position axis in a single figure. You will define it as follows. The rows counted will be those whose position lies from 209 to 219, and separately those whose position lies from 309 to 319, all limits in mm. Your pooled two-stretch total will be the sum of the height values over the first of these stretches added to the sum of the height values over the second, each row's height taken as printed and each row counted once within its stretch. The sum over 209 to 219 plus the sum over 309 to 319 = 31.3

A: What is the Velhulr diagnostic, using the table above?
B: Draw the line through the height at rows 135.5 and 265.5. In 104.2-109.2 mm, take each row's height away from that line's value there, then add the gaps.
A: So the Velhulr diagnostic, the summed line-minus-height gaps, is -0.70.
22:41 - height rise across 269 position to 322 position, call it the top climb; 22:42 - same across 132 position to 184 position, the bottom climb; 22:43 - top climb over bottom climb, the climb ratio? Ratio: -7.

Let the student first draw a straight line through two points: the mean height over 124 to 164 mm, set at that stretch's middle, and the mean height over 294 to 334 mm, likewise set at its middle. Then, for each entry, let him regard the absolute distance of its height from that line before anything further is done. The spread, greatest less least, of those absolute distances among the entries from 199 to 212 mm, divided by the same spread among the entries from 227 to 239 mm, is 1.5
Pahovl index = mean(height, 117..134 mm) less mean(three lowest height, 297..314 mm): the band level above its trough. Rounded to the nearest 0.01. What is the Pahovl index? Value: 1.00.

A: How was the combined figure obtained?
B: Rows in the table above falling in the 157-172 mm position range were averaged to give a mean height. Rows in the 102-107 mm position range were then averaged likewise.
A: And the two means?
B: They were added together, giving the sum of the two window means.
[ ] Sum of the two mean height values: 9.34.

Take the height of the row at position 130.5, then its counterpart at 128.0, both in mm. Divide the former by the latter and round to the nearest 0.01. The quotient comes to 0.99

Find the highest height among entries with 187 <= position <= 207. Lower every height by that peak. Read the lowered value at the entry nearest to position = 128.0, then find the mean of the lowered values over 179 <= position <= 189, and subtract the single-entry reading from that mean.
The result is 0.11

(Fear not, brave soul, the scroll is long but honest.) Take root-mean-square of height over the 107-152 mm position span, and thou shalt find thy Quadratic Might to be 4.61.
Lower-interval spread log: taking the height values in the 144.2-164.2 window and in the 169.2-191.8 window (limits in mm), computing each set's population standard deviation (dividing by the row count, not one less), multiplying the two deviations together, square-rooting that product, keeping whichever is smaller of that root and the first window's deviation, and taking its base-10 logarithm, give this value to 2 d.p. -1.05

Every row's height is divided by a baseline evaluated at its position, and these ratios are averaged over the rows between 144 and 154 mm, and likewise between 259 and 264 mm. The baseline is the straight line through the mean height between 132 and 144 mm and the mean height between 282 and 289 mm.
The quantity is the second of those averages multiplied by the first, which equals 0.93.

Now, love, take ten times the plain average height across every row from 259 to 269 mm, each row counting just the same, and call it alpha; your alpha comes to 42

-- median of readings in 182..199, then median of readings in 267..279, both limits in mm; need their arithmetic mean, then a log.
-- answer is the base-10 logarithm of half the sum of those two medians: 0.636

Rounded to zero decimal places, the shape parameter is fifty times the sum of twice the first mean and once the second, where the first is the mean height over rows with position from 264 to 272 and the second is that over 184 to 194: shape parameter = 641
